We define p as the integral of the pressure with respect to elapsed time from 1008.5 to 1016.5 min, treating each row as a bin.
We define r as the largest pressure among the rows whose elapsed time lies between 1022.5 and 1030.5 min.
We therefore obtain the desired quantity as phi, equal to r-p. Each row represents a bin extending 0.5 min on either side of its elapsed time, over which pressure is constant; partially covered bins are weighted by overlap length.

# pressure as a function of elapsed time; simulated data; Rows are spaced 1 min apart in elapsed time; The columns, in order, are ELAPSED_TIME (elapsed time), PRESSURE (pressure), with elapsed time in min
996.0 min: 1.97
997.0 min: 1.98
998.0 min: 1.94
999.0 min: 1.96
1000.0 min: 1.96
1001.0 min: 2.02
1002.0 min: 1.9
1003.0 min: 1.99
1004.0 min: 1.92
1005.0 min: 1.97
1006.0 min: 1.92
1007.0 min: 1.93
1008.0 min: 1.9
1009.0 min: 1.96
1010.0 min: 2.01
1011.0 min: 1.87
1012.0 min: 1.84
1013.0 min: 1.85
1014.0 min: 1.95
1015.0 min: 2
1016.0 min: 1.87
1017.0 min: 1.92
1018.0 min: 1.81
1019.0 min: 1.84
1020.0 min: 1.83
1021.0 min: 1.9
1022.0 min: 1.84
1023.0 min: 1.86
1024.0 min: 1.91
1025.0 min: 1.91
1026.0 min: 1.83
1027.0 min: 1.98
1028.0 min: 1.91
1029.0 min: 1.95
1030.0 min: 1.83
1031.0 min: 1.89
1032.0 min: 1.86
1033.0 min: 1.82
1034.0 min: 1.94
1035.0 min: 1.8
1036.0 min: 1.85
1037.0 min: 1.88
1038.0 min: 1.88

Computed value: -13.4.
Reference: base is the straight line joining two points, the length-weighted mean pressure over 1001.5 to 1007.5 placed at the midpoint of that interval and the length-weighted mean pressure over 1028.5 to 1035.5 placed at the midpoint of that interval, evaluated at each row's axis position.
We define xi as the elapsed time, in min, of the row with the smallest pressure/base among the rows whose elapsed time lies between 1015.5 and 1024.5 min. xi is 1018.0 min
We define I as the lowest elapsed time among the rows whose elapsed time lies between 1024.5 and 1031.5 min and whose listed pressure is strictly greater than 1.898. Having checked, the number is 1025.0 min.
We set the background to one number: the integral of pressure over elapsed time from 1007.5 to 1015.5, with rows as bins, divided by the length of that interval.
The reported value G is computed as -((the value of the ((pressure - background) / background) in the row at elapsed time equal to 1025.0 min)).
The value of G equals 0.007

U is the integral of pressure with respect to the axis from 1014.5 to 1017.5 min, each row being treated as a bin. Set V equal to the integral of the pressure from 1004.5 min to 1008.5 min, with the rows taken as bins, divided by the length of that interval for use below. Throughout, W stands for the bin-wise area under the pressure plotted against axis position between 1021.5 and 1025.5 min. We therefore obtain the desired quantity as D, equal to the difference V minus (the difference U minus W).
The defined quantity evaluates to 3.7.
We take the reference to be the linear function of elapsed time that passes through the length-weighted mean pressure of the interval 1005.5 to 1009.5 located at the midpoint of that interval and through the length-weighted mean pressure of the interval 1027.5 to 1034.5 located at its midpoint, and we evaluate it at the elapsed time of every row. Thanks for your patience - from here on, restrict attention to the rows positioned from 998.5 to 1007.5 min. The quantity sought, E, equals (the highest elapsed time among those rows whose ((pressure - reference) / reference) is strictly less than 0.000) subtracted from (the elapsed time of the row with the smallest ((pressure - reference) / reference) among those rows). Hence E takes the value -4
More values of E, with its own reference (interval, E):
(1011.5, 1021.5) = -3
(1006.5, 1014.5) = -1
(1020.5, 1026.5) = 0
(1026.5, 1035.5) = 0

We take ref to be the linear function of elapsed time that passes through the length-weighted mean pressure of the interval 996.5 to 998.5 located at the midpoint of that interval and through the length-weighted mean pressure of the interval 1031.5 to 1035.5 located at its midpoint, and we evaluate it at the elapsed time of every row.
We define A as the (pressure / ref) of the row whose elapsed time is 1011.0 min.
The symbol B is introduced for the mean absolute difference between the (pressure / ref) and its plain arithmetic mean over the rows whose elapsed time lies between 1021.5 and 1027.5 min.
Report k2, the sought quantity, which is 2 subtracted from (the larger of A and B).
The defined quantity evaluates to -1.026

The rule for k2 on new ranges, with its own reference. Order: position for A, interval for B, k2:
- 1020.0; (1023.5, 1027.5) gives -1.034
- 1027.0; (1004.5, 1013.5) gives -0.943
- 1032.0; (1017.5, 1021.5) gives -1.000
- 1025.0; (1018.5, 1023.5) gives -0.984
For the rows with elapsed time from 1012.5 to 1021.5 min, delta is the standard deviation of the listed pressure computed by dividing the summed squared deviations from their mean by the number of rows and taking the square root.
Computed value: 0.059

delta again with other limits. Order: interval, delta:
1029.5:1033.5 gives 0.027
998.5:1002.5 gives 0.042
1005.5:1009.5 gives 0.022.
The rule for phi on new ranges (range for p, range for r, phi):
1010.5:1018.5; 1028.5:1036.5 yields -13.2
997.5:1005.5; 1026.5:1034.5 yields -13.7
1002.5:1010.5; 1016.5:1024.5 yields -13.7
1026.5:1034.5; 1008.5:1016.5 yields -13.2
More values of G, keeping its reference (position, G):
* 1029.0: -0.014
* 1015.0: -0.040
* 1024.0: 0.007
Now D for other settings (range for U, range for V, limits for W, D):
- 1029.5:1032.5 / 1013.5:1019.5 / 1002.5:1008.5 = 7.9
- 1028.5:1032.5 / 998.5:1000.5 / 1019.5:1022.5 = 0.0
